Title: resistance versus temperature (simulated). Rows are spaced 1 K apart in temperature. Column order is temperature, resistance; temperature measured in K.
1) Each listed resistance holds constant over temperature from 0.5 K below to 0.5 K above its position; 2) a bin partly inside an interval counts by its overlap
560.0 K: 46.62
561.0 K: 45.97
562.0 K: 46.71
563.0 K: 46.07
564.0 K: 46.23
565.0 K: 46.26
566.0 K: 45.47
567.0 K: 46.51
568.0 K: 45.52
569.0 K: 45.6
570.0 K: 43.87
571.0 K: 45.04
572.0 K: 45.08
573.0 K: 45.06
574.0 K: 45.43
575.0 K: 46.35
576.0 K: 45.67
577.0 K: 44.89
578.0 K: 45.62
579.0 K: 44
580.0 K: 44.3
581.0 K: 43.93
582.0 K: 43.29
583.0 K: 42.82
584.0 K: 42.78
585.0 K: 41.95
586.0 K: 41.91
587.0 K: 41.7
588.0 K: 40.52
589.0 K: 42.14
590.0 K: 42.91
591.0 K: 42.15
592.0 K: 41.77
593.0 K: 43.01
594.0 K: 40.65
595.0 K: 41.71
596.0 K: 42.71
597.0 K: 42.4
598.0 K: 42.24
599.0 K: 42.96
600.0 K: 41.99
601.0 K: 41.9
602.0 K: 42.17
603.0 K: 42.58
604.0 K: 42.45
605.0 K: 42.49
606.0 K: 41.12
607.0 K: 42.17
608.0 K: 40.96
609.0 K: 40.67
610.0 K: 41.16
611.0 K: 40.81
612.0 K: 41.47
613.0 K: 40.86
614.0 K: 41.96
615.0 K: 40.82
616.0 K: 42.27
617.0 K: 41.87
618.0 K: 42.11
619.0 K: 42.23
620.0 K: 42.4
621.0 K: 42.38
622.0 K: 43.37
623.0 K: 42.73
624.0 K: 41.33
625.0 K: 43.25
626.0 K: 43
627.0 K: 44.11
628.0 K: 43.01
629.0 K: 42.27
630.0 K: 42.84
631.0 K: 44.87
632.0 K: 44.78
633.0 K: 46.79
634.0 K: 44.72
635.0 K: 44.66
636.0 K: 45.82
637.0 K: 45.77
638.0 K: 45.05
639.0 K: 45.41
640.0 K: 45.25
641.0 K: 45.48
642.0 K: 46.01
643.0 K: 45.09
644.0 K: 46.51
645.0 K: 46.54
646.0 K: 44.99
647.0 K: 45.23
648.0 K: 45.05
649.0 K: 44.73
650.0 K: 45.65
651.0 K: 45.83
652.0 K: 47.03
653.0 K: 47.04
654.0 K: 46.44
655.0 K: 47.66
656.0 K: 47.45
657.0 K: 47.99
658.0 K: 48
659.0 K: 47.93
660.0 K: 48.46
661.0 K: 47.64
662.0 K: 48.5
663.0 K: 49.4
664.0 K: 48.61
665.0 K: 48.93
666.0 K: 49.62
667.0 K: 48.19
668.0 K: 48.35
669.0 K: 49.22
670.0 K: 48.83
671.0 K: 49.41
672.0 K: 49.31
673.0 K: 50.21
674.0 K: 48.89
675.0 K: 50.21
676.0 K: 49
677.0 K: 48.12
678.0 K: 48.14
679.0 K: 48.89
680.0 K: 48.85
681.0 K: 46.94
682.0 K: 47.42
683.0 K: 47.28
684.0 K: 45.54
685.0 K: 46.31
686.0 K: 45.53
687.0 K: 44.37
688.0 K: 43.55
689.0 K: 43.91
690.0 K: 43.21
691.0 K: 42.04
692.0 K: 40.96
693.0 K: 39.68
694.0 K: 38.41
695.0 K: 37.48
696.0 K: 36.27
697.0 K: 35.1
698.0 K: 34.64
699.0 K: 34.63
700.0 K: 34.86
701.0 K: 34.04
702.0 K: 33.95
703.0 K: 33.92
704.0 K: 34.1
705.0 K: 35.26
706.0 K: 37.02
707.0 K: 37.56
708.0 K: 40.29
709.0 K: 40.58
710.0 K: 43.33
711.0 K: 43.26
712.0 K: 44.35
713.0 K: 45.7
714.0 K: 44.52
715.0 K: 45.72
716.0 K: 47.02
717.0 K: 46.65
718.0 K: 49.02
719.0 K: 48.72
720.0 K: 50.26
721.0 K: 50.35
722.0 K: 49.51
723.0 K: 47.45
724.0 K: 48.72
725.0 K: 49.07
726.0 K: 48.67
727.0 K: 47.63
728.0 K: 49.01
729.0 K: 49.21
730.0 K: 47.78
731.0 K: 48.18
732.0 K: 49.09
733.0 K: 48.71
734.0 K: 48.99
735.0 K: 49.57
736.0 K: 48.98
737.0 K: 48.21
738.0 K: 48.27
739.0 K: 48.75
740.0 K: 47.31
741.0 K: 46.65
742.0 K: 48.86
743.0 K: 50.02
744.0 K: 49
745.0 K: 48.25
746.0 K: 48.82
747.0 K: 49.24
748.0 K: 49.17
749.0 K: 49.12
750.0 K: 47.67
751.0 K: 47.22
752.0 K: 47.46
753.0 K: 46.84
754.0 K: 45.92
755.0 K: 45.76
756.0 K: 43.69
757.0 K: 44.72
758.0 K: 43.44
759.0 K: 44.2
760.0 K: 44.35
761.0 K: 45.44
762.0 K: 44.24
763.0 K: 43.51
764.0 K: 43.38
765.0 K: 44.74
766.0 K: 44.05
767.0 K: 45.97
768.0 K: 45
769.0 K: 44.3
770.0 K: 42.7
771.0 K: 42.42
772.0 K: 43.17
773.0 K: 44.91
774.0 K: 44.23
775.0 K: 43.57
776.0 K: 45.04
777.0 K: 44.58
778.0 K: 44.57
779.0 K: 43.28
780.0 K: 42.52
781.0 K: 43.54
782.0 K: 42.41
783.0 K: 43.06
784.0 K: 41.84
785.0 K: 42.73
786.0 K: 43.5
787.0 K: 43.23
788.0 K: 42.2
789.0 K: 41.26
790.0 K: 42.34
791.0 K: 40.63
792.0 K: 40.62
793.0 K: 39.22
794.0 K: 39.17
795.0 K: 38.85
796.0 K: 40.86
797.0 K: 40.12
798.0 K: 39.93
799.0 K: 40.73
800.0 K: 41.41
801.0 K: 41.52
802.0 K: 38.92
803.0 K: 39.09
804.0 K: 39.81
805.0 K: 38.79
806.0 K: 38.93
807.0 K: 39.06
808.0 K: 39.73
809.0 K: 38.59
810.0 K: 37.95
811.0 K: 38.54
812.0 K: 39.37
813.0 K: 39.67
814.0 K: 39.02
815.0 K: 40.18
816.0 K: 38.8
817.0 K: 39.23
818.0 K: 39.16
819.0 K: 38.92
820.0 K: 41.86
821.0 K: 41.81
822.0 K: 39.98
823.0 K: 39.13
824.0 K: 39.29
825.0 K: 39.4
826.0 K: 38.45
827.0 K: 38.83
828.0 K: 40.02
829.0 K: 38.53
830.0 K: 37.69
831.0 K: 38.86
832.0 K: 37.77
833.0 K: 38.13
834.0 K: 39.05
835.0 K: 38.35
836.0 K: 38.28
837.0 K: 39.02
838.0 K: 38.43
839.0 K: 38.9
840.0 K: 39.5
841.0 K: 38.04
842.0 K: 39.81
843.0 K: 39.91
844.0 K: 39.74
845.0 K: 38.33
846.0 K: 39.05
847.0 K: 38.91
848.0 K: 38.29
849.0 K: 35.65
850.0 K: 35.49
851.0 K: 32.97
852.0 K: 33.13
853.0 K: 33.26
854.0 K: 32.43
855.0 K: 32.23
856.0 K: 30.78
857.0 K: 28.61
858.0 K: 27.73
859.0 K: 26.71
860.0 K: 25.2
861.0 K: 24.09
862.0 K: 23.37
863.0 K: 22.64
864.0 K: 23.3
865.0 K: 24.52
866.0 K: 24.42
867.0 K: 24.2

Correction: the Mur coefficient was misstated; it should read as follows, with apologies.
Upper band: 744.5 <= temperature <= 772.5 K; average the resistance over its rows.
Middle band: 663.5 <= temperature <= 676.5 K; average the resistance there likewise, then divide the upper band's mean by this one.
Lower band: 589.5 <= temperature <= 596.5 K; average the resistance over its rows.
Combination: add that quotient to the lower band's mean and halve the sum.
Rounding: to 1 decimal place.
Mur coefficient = 21.5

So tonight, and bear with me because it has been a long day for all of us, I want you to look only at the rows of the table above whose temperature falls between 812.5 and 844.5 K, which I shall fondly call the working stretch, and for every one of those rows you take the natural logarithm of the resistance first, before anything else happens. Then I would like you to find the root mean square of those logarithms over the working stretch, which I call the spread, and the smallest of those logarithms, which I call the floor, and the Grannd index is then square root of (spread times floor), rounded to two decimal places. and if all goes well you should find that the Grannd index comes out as 3.65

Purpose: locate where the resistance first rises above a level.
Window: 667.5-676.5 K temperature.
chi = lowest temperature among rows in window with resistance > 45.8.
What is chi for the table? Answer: 668.0 K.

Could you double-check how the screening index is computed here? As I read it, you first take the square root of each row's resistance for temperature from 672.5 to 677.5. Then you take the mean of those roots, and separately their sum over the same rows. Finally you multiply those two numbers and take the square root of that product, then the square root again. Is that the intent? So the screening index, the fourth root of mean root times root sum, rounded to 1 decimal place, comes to 4.0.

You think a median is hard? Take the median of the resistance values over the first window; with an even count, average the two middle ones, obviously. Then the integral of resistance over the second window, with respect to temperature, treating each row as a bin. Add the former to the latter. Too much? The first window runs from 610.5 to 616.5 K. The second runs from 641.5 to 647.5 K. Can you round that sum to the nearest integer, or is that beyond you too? 316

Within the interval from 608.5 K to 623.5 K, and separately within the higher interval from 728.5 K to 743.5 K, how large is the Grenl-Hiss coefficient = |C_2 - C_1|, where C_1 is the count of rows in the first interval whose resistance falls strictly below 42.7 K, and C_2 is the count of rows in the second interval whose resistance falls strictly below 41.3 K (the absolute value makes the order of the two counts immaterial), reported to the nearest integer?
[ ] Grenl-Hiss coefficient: 13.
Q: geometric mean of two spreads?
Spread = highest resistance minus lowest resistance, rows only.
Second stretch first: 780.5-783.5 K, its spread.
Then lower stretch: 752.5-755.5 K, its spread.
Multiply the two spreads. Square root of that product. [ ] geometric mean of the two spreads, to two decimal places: 1.10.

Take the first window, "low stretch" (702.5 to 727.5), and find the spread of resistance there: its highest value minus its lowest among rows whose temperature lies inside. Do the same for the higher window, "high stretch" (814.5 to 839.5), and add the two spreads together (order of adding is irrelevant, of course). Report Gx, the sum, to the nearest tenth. 20.6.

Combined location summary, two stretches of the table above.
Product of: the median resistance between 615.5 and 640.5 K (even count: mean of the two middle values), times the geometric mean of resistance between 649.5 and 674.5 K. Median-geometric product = 2083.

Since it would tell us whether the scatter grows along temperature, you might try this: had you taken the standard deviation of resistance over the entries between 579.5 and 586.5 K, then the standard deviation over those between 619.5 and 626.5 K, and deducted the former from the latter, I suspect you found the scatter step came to -0.2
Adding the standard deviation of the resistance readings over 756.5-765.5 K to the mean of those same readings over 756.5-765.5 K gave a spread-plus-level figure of 44.9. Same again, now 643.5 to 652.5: 46.5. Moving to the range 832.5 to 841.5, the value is 39.1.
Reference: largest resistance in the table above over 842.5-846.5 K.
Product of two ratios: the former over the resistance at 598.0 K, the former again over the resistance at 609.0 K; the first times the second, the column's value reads 0.93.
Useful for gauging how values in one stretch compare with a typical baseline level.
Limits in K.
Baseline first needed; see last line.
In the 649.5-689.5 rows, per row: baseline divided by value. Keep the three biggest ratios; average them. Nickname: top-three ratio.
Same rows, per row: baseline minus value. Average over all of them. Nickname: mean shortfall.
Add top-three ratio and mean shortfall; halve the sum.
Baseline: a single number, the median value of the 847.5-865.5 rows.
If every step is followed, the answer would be -8.7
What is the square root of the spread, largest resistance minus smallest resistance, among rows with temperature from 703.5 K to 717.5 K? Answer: 3.6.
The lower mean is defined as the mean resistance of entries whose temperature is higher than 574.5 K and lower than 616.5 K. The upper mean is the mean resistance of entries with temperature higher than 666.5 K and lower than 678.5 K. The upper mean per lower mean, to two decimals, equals 1.15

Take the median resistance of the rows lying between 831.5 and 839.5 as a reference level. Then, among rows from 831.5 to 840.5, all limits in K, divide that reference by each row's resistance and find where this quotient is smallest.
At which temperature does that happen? 840.0 K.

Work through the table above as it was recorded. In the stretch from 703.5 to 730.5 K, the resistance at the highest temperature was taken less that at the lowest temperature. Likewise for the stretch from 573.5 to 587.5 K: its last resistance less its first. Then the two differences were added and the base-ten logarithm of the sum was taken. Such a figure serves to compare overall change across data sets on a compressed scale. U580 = 1.0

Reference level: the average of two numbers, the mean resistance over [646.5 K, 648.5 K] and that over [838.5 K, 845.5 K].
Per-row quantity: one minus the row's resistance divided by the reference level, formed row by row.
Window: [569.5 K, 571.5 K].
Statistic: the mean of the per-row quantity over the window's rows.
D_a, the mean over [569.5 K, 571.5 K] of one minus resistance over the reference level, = -0.054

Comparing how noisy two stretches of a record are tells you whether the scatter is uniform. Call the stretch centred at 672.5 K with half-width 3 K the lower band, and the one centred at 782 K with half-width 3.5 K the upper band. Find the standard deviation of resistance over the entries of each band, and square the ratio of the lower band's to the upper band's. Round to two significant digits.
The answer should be 1.1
